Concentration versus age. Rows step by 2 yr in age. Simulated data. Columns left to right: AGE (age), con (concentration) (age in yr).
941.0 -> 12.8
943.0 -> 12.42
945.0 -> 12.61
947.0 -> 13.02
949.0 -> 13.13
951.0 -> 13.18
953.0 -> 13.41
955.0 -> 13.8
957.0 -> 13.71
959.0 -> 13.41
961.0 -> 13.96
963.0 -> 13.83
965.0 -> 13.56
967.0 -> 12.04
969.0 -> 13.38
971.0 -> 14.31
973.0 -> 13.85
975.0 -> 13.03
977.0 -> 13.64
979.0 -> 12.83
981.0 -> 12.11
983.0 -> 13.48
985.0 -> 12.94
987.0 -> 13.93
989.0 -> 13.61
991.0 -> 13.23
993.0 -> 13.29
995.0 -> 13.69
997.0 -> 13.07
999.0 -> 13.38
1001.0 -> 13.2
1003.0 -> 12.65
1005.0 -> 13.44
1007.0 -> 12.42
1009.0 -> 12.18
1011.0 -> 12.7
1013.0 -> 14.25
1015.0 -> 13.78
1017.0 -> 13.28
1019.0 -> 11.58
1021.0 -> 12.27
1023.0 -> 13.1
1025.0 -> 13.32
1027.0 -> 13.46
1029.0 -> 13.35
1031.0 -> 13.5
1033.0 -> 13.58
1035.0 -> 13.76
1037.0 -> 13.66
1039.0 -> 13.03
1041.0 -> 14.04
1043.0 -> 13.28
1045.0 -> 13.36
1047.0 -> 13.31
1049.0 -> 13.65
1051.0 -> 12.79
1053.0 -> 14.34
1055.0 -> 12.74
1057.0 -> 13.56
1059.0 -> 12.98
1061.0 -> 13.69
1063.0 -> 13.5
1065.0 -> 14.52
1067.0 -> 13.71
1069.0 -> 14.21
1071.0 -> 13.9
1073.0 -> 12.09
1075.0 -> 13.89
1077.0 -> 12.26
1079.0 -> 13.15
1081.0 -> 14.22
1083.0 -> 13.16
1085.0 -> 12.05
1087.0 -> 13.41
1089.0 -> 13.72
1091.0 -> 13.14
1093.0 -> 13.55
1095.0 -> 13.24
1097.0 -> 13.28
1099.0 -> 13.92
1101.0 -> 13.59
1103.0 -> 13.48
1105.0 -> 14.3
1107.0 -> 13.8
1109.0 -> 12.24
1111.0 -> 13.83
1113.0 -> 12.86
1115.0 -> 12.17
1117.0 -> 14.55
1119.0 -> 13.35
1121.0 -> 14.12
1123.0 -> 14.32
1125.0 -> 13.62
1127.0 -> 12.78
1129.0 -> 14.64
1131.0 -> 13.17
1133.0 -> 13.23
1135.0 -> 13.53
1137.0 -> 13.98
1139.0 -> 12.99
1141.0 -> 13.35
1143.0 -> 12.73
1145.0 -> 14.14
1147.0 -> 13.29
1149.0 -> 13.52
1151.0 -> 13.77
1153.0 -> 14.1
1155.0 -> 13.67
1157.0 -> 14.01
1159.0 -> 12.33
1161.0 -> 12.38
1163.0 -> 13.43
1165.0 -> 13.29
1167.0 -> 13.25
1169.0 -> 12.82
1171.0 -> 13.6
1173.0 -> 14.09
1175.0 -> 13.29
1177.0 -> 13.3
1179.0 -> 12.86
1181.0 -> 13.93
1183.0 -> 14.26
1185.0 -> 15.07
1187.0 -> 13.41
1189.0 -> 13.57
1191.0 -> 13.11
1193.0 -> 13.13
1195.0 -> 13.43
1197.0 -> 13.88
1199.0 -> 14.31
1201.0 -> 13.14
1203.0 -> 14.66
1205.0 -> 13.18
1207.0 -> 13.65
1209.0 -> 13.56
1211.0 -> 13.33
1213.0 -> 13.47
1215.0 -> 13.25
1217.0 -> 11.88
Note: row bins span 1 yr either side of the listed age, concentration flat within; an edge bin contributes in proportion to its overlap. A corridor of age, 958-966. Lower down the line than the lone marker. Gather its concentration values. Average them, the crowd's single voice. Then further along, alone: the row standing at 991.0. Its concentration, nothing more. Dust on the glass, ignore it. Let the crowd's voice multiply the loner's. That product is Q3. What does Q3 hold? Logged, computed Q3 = 181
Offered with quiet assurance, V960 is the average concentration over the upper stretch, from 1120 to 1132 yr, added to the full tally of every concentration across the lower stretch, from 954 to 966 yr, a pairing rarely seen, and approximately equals 96.0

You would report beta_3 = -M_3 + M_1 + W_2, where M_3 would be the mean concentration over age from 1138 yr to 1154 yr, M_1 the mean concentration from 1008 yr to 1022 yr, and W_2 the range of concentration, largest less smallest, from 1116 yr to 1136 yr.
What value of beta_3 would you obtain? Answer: 1.2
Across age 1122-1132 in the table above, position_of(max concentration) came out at 1129.0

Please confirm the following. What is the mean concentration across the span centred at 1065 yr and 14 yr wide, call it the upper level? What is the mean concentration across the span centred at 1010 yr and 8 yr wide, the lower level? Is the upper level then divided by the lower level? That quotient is 1.07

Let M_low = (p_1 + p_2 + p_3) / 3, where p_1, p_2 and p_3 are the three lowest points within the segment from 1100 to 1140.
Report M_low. 12.40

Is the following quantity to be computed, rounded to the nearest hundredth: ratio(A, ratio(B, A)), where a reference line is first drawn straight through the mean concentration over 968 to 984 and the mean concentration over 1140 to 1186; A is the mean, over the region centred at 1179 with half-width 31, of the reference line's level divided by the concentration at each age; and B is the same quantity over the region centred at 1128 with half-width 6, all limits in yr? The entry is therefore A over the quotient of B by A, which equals 1.01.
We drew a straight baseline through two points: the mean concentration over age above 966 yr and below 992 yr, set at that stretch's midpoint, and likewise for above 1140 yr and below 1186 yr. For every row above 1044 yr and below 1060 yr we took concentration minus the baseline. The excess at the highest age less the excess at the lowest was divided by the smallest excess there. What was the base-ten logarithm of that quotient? -0.19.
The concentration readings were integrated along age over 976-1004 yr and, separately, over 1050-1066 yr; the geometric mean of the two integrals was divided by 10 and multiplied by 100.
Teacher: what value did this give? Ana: 2829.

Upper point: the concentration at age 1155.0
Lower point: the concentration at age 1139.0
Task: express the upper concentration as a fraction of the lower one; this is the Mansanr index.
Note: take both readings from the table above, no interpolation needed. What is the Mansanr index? 1.05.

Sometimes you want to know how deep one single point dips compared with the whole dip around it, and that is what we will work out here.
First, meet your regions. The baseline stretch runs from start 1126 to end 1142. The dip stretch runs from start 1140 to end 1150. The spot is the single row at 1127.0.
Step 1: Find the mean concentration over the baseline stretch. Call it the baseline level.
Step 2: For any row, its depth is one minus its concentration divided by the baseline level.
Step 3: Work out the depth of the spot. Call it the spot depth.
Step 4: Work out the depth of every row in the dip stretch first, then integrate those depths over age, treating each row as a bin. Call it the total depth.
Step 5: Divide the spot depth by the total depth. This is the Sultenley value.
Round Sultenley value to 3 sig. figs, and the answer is 1.29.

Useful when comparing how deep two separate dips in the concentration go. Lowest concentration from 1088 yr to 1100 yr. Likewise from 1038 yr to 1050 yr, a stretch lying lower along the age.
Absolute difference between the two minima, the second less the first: 0.11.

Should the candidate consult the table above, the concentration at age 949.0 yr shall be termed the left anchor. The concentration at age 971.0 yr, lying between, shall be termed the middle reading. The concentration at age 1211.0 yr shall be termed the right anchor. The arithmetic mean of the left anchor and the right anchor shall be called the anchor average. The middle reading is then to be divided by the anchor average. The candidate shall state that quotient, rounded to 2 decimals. 1.08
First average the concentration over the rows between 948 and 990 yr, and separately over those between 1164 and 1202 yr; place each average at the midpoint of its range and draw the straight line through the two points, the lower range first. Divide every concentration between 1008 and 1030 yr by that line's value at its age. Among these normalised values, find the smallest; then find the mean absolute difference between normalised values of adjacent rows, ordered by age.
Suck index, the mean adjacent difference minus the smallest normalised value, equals -0.81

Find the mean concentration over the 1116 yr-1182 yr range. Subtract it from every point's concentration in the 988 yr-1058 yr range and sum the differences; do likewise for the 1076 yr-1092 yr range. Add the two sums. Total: -11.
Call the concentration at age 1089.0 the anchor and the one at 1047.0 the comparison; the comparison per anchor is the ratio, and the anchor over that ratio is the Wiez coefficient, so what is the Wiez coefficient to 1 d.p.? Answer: 14.1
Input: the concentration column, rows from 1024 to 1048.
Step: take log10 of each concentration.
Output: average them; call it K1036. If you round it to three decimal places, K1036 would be 1.129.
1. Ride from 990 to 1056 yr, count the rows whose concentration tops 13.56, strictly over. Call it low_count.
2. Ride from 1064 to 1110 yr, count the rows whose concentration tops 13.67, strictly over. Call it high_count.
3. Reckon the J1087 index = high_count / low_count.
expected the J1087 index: 1.1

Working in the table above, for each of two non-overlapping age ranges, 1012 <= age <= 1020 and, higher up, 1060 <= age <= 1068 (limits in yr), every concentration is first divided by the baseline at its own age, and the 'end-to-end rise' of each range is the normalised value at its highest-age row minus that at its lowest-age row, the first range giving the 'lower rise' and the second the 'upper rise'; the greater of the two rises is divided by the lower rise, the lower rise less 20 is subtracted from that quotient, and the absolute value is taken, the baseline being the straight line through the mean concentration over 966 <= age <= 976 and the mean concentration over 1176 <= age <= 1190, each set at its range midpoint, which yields 20.2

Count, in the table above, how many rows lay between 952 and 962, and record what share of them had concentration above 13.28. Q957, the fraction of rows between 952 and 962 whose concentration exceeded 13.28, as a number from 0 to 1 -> 1.00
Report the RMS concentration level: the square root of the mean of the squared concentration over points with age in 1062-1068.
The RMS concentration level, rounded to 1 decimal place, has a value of 13.9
